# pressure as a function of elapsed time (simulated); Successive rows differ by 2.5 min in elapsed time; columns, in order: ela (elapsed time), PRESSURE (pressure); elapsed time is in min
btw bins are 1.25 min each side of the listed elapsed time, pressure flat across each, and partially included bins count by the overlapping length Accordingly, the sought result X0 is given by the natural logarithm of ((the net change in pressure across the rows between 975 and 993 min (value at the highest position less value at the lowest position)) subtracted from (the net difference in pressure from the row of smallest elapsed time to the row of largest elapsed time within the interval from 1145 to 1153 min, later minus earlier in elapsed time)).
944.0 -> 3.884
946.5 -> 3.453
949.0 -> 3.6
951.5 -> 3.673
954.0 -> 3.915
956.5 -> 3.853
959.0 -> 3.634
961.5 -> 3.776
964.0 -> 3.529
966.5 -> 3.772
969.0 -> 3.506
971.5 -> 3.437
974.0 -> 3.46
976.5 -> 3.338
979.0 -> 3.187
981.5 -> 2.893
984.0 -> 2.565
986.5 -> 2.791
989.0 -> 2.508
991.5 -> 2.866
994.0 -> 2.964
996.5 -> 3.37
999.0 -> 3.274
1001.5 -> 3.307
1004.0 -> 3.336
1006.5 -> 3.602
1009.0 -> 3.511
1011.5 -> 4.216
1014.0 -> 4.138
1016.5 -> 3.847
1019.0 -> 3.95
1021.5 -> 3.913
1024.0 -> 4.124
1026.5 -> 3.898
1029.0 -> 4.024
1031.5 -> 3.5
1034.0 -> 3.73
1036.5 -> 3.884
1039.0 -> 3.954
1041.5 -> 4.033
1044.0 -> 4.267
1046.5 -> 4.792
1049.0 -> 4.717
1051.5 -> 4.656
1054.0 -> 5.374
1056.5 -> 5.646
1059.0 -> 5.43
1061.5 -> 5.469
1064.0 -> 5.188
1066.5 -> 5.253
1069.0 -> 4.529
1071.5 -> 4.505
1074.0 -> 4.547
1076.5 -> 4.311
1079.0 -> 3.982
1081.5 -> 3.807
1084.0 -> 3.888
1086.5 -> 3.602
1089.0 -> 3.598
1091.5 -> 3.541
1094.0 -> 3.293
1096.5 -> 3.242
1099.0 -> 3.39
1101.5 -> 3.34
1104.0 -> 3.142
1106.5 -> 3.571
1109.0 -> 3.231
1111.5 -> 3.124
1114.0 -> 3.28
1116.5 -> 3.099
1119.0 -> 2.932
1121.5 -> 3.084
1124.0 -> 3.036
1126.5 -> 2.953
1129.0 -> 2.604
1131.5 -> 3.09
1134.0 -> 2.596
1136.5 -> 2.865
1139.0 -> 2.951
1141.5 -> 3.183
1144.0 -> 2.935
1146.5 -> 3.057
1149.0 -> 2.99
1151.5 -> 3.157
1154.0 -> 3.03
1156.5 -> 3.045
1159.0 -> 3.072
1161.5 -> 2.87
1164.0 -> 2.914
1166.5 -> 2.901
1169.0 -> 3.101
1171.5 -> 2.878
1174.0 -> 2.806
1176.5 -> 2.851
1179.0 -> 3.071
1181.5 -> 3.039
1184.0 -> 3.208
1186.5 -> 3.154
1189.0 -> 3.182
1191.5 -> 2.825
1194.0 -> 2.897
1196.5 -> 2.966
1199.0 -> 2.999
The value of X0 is -0.6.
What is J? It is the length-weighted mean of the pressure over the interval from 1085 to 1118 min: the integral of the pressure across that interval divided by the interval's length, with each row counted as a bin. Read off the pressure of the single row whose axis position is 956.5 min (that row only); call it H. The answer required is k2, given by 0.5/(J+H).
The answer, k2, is 0.069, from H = 3.853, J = 3.3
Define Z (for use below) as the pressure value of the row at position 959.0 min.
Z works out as 3.634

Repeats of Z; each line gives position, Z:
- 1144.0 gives 2.935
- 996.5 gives 3.37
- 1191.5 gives 2.825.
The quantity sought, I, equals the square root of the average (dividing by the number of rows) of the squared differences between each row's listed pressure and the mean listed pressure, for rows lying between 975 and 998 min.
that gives 0.29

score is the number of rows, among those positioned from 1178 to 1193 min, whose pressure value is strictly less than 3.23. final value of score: 6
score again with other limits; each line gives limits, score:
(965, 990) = 5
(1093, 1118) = 3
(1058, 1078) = 0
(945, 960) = 0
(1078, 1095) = 0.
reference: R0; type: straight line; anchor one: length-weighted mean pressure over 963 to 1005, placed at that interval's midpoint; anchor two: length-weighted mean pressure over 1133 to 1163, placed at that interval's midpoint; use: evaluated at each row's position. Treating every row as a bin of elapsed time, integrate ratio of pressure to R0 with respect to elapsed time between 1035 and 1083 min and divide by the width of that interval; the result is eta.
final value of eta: 1.50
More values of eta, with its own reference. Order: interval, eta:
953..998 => 1.03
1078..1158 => 1.06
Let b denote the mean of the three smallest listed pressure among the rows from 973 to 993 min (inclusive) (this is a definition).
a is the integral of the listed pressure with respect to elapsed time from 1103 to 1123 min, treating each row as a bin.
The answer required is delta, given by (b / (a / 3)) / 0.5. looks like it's 0.25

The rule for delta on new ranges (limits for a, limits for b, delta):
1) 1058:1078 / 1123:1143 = 0.17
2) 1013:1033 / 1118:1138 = 0.21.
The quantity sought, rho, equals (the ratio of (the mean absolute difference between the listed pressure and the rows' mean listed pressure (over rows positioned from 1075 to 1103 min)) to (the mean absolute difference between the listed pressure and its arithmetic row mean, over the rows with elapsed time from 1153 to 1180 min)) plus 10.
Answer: 12.7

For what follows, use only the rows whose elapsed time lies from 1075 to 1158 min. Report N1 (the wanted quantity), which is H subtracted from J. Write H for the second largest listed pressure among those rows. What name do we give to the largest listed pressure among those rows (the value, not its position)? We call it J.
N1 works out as 0.33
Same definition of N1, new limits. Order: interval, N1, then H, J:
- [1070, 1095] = 0.04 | 4.505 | 4.547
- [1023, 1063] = 0.18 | 5.469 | 5.646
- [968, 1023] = 0.08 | 4.138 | 4.216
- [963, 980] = 0.24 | 3.529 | 3.772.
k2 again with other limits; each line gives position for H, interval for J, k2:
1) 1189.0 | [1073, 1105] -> 0.073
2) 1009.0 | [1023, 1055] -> 0.065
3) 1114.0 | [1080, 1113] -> 0.074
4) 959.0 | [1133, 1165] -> 0.076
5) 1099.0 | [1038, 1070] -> 0.060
